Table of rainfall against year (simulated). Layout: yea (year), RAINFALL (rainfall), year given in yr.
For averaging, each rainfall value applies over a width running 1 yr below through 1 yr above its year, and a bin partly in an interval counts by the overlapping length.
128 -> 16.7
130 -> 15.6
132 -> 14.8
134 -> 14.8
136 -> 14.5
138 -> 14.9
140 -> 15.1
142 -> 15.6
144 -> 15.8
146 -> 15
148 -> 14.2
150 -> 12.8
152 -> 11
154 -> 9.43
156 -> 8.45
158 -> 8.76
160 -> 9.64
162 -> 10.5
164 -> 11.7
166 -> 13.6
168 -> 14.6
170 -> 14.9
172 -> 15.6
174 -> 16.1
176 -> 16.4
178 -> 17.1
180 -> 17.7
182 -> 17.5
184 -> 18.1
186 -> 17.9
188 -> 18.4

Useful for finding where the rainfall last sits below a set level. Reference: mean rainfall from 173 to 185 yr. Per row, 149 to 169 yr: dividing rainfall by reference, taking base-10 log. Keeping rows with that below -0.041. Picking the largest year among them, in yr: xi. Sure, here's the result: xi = 168 yr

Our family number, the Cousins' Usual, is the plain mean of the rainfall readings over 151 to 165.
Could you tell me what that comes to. 10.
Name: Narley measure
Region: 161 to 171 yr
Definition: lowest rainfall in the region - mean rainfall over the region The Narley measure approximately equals -2.6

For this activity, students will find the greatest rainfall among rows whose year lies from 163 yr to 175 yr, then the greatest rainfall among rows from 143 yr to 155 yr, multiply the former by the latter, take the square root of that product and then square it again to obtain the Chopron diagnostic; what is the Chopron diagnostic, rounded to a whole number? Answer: 254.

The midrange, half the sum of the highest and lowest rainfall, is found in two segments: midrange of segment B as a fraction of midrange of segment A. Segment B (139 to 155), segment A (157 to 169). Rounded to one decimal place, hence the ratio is 1.1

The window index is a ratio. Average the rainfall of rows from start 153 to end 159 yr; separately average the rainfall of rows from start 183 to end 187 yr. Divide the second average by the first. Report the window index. 2.03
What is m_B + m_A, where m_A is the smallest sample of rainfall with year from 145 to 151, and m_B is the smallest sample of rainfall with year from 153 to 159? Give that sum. 21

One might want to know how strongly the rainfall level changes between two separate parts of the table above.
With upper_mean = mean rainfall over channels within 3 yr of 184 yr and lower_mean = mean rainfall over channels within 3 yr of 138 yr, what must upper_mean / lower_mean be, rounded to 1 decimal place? 1.2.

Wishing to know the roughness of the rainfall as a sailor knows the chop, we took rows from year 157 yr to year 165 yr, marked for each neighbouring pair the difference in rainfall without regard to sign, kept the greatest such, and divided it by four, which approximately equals 0.30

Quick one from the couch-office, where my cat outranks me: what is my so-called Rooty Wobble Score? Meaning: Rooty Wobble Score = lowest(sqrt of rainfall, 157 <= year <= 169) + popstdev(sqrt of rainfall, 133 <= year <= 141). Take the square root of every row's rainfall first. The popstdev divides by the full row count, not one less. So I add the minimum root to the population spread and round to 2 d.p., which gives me 2.99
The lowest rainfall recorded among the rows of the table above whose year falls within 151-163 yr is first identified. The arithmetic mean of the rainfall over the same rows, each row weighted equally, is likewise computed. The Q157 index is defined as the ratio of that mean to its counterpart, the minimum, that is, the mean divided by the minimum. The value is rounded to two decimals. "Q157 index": 1.14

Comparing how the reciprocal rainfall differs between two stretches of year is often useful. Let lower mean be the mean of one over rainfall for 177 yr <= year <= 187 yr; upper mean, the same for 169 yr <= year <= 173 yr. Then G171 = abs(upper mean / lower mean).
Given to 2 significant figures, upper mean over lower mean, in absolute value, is 1.2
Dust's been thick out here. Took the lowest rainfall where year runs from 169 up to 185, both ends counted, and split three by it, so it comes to 0.201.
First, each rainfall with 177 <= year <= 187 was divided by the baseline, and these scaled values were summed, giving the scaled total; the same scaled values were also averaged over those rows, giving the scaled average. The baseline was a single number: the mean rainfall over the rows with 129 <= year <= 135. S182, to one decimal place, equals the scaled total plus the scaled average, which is 7.0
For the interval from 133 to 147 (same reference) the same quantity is 8.0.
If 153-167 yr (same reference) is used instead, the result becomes 5.5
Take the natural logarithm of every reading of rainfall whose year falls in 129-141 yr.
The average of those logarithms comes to 2.70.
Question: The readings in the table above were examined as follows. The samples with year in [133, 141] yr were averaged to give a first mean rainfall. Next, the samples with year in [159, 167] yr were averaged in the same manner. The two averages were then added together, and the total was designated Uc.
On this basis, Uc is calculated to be 26.2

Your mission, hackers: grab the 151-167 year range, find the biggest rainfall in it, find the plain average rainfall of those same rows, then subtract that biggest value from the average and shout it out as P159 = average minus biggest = -3.2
